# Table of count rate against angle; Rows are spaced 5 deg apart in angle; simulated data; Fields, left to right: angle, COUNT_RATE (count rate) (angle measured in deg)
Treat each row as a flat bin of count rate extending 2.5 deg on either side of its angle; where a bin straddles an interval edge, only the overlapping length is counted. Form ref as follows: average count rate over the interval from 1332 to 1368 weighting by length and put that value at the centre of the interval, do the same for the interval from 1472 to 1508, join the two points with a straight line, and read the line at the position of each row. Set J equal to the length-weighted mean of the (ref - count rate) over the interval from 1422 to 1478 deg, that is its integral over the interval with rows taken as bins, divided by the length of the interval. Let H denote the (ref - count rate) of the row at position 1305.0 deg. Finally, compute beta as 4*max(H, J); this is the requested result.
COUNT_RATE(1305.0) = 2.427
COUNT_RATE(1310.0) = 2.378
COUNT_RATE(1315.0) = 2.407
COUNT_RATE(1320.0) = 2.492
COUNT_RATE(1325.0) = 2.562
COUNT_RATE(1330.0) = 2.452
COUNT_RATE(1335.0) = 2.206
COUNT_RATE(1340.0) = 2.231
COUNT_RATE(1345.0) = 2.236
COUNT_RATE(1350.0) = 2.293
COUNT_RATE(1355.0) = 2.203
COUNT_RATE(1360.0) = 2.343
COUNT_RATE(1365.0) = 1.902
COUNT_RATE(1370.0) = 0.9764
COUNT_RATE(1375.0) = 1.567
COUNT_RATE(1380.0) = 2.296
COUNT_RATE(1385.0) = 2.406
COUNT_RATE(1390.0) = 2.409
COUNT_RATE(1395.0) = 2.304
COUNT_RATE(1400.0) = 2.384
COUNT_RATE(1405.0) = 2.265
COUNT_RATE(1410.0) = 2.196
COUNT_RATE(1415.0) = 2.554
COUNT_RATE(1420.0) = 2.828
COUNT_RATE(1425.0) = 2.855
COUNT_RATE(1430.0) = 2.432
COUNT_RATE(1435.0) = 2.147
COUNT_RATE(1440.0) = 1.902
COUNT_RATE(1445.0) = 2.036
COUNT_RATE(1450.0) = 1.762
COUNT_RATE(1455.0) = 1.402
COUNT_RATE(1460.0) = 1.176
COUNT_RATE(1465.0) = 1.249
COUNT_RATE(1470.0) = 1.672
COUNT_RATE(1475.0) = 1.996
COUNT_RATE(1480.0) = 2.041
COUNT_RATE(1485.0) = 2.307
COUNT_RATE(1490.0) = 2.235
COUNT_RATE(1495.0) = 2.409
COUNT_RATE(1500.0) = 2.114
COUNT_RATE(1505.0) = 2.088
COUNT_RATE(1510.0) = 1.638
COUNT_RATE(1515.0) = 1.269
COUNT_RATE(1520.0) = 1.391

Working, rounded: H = -0.23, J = 0.28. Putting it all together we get 1.1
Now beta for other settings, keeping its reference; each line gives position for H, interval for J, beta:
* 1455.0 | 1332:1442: 3.0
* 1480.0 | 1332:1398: 0.5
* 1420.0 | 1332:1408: 0.2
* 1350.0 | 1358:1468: 0.5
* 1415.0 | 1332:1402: 0.2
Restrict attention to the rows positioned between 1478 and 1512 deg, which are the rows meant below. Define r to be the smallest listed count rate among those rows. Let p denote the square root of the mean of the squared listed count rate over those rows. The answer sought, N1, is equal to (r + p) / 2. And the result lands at 1.88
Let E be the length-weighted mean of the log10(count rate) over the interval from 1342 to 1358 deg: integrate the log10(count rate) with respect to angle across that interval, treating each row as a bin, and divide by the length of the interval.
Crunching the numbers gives 0.35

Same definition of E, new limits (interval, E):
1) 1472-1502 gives 0.34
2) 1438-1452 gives 0.28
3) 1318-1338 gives 0.38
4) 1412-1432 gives 0.42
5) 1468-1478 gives 0.27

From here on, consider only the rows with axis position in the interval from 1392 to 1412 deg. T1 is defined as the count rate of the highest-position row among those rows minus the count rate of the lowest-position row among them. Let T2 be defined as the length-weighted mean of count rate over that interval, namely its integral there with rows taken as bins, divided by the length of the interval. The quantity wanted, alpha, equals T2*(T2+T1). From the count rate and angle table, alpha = 5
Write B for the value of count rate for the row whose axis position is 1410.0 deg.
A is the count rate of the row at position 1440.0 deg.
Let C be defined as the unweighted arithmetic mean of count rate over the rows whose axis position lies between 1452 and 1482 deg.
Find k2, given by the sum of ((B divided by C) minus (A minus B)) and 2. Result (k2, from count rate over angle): 3.68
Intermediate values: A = 1.902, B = 2.196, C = 1.59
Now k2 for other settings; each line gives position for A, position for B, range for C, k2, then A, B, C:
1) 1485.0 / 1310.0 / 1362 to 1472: 3.24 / 2.307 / 2.378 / 2.03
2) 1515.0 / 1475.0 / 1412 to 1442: 3.54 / 1.269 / 1.996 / 2.45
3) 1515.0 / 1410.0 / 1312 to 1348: 3.85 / 1.269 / 2.196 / 2.37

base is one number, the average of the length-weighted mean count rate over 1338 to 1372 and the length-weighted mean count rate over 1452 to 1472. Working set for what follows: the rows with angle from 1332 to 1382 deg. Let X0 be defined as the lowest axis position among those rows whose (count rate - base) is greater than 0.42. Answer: 1335.0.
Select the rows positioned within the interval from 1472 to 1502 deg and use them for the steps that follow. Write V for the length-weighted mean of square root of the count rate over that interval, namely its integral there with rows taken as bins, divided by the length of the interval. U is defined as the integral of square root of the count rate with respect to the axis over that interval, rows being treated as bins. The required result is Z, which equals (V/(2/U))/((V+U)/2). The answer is 1.43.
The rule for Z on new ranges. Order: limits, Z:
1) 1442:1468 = 1.19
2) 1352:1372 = 1.29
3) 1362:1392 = 1.33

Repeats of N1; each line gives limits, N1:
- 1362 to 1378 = 1.25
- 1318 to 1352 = 2.28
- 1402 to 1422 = 2.33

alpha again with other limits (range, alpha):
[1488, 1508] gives 5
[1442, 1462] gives 1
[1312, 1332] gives 6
